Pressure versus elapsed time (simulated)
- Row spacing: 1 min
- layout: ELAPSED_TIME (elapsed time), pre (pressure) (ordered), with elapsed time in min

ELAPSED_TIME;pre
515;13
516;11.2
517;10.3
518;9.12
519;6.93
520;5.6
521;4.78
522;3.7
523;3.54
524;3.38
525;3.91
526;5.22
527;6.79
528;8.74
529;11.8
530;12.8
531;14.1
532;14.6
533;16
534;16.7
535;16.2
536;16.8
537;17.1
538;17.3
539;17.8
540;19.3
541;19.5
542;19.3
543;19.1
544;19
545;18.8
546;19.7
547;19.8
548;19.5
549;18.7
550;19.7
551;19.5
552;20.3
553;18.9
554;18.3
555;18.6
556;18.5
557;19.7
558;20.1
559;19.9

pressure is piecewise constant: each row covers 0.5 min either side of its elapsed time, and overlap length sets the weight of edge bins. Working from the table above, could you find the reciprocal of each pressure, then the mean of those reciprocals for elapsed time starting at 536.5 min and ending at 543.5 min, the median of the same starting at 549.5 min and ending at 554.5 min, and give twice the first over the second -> 2.1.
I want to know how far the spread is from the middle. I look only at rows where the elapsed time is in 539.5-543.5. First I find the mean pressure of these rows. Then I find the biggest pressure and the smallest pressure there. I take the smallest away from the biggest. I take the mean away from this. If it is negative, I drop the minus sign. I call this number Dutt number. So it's 19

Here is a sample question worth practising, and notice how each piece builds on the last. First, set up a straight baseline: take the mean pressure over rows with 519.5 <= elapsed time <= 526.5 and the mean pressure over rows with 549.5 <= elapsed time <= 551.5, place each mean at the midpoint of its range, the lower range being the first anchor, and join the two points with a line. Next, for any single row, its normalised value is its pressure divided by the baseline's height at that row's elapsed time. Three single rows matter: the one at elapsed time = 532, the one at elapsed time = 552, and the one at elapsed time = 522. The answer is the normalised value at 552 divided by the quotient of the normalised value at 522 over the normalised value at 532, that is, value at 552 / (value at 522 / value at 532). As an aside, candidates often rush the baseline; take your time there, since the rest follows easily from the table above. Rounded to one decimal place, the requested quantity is 1.6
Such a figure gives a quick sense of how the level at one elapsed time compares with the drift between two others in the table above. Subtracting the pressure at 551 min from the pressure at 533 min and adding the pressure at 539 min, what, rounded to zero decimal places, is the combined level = 14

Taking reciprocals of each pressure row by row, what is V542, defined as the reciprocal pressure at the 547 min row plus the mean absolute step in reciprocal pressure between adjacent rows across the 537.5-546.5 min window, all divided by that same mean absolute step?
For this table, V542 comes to 38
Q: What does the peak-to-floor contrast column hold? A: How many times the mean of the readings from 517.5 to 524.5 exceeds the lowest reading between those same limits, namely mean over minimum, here 1.57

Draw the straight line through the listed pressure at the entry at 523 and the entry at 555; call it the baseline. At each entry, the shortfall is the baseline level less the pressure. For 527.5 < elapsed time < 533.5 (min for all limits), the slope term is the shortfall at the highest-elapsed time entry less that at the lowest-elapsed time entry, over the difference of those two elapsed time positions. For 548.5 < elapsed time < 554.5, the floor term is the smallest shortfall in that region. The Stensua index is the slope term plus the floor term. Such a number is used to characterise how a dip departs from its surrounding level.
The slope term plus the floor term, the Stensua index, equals -4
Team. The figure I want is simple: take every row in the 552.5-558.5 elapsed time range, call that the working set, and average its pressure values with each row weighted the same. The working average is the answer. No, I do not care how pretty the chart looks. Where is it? 19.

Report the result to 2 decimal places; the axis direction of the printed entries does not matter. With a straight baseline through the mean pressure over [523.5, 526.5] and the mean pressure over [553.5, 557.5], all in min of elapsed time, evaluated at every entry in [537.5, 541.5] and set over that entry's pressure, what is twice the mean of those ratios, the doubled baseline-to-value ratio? 1.20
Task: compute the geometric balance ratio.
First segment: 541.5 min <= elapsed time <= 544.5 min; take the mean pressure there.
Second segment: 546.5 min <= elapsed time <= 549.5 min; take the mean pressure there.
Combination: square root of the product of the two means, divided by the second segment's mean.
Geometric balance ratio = 1.0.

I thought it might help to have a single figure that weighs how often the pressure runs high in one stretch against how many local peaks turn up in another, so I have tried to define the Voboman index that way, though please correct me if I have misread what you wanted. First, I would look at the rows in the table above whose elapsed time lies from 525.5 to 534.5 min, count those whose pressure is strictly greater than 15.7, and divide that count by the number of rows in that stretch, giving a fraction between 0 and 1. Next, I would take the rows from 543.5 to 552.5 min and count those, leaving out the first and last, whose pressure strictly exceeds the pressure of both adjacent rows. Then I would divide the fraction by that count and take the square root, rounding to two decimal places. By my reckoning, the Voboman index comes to 0.33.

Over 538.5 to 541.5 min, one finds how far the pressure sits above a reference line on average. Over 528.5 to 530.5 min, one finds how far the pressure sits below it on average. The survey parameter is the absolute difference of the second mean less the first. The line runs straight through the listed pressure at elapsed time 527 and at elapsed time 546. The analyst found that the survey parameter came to 7.1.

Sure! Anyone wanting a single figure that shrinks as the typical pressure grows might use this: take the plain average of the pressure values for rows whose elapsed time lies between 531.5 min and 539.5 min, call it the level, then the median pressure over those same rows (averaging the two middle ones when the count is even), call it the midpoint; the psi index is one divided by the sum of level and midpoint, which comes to 0.030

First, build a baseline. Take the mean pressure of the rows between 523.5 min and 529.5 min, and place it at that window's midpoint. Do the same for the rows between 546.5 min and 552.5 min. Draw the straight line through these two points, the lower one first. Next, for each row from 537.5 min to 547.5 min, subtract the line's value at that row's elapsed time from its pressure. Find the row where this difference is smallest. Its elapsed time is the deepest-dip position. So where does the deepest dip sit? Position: 547 min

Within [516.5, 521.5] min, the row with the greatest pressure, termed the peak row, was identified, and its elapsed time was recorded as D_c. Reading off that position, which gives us 517 min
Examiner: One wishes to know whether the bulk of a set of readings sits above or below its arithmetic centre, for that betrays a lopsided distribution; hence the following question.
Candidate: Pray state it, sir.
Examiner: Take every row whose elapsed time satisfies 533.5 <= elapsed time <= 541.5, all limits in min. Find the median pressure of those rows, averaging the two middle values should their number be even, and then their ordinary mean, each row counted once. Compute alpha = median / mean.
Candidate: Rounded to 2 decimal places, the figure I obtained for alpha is 0.98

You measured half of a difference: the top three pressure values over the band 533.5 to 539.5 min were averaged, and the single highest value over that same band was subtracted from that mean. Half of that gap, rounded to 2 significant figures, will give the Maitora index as -0.20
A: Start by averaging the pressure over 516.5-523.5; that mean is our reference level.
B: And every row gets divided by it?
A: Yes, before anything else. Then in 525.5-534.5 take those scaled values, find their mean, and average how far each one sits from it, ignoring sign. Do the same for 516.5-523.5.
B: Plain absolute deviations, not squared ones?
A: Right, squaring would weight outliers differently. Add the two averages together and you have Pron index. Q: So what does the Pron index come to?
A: 0.9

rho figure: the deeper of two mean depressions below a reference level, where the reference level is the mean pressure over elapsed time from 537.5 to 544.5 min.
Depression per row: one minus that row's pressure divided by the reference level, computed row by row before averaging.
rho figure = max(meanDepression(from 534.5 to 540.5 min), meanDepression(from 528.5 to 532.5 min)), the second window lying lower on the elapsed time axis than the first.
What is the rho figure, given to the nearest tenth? 0.3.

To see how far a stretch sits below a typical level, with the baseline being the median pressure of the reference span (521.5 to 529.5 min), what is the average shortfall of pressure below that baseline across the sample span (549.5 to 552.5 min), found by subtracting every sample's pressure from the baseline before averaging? -15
